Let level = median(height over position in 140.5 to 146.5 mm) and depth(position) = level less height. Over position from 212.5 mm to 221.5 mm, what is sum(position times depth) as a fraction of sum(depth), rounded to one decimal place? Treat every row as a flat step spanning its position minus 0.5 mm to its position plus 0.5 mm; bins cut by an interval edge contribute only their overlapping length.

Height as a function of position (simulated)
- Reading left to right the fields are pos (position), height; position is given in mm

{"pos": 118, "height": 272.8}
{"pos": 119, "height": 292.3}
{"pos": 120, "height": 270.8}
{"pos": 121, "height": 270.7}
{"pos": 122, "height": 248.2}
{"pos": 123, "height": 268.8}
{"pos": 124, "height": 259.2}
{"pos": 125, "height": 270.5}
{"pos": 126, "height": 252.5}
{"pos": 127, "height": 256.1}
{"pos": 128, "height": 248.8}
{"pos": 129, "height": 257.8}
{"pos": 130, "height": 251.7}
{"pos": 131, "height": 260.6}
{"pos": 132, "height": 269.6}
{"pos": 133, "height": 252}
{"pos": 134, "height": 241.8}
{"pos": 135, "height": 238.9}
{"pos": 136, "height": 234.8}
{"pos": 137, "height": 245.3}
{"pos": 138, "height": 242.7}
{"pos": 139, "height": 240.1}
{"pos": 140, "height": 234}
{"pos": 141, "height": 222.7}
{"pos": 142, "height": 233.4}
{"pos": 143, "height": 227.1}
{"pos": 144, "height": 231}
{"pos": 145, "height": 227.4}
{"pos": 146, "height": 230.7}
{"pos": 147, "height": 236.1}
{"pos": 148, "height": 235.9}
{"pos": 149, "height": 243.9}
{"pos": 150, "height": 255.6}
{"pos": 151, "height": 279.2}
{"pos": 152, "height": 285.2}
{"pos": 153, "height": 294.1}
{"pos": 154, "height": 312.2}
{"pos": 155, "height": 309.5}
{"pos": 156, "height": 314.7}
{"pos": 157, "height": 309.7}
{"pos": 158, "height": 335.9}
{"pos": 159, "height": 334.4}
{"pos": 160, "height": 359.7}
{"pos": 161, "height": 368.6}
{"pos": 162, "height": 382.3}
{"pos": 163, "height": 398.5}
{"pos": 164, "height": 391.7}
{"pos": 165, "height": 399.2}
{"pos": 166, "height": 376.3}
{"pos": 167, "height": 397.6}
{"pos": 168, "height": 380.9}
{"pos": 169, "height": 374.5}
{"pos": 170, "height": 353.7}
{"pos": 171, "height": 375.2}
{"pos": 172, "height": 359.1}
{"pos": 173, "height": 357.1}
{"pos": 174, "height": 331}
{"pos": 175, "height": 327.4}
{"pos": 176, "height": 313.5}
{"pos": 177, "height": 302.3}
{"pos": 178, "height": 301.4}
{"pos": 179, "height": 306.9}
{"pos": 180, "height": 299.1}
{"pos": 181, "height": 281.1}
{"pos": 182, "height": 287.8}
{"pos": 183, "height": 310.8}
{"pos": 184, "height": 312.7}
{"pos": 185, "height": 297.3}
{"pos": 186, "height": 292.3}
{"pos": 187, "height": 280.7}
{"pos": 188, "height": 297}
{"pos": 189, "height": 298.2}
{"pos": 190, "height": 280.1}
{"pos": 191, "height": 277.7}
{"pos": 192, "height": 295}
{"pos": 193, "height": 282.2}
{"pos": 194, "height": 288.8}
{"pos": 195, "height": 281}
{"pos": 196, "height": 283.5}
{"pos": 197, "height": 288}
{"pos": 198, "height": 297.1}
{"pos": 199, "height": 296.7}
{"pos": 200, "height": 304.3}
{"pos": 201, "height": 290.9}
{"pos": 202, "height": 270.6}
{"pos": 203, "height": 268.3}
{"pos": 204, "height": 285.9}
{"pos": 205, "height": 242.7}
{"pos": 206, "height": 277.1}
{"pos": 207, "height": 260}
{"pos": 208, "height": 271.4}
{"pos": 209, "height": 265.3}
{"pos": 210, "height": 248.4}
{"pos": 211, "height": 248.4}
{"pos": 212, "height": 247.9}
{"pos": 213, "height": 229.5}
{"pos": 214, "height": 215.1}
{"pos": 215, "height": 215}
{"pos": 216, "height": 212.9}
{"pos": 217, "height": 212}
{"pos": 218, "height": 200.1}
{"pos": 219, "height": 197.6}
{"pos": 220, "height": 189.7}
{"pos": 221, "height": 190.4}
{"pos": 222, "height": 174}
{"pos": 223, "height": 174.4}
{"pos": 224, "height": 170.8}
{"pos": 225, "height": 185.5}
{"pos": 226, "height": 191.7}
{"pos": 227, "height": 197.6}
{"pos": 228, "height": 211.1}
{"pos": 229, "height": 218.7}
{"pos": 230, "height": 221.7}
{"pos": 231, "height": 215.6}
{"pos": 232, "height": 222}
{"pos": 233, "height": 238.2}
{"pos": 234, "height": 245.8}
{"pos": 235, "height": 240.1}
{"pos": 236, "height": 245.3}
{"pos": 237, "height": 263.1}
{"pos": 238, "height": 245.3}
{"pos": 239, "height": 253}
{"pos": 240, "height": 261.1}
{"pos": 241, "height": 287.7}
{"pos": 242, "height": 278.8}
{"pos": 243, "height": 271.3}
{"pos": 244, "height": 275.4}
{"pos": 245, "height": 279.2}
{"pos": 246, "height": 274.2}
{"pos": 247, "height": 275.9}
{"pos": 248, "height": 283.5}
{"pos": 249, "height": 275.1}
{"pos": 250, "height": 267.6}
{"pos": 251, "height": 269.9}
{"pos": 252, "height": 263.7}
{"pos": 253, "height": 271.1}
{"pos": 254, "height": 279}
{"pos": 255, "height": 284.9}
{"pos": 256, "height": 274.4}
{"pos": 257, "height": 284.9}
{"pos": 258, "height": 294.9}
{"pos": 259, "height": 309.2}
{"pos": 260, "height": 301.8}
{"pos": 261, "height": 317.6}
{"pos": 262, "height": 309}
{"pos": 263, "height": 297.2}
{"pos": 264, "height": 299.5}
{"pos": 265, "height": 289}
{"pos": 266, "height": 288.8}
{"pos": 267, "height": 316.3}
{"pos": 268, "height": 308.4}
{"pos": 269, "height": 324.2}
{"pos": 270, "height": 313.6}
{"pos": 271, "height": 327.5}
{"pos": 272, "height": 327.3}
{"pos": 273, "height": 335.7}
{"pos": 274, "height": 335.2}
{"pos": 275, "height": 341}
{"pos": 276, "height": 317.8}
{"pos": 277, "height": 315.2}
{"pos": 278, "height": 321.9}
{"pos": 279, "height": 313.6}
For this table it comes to 218.4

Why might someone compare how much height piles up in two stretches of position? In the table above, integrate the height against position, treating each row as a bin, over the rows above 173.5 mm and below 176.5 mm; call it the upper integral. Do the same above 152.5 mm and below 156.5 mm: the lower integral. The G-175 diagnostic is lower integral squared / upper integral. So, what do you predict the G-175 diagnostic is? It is 1558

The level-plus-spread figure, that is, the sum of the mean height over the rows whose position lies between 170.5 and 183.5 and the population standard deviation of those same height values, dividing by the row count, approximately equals 347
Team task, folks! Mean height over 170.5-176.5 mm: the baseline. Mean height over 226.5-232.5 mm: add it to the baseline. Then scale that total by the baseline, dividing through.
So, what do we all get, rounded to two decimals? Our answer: 1.62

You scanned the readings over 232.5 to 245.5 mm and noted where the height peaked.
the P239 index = 241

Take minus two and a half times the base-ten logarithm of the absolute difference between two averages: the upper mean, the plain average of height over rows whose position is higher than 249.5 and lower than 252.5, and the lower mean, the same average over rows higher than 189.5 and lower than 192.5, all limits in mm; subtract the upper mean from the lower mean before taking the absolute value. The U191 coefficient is -3.1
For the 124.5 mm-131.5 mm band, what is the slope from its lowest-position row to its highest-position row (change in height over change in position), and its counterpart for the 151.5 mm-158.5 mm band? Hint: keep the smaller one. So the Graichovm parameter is -2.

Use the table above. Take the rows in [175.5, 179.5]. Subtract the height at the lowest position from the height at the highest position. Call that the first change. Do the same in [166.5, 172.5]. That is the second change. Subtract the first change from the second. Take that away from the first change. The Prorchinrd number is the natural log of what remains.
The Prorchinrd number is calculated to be 3.2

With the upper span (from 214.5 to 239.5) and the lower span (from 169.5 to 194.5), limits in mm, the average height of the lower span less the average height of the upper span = 95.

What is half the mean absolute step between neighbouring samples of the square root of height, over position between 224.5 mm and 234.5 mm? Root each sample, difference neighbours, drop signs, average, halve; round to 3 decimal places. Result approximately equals 0.137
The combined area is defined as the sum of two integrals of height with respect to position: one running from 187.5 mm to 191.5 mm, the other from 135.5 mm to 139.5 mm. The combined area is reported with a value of 2116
